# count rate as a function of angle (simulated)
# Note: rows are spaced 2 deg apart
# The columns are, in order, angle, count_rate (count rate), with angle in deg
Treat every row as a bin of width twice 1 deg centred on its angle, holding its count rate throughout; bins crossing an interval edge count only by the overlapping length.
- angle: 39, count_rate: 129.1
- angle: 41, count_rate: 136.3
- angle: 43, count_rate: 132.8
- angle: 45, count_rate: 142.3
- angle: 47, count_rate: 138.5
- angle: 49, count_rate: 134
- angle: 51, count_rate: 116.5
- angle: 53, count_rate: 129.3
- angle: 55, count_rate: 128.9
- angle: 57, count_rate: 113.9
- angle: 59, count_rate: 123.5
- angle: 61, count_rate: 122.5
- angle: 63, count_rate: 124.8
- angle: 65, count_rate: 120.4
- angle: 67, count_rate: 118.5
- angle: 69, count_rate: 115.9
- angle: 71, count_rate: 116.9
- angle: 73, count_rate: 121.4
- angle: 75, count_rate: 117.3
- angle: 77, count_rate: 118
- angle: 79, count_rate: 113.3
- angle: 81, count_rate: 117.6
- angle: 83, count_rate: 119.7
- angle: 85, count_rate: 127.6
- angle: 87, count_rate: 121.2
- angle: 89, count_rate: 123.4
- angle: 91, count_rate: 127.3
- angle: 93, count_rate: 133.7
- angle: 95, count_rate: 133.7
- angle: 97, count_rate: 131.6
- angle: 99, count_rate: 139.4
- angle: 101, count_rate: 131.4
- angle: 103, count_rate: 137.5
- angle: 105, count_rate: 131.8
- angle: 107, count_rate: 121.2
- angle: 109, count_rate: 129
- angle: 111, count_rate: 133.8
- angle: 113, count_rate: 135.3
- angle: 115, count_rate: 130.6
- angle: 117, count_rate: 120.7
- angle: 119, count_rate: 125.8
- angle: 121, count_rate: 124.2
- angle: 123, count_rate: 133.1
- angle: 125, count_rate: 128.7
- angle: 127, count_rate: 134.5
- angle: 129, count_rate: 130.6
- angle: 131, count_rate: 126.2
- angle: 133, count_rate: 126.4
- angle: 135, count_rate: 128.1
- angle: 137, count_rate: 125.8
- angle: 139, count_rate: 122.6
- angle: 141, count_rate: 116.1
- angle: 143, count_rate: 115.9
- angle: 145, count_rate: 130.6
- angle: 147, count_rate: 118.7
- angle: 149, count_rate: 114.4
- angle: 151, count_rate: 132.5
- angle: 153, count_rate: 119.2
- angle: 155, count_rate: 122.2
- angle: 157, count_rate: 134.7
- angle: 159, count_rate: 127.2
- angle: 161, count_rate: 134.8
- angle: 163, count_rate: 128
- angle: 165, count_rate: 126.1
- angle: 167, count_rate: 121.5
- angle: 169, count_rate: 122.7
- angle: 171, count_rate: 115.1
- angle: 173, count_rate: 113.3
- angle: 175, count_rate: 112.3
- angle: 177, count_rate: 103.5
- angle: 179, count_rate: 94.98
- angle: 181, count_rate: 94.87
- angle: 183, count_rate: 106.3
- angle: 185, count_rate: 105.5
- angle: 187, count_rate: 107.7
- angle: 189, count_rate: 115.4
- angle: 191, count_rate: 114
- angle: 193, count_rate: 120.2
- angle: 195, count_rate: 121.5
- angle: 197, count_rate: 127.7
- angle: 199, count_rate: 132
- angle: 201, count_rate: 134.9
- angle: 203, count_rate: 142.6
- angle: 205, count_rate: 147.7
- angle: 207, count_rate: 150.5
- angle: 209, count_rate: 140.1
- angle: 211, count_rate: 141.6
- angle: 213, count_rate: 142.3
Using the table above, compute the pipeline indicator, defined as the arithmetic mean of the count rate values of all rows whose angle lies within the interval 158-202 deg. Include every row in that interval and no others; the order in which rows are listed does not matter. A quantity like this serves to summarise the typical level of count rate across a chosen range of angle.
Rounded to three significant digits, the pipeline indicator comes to 117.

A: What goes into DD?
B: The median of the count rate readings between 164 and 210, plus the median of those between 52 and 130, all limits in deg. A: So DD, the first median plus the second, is 246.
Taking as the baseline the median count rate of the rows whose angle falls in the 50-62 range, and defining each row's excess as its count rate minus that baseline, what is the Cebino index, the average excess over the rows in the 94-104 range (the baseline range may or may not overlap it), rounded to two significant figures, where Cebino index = 12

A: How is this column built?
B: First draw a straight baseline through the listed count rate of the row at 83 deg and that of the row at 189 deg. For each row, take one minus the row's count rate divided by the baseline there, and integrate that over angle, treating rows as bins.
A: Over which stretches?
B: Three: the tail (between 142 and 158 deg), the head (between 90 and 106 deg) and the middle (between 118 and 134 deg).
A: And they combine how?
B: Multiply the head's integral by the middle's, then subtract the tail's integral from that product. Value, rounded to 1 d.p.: 3.7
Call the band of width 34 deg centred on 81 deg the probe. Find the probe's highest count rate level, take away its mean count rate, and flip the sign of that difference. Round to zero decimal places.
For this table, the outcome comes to -11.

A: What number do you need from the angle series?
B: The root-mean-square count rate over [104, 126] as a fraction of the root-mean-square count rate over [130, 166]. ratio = 1.03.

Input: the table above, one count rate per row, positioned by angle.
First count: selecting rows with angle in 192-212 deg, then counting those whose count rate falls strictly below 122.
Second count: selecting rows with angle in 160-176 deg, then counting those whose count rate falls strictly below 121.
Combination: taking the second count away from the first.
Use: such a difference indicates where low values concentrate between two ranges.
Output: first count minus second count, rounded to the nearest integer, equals -1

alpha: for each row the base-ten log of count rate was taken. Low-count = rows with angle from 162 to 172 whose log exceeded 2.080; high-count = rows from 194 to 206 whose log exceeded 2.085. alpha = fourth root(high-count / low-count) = 1.06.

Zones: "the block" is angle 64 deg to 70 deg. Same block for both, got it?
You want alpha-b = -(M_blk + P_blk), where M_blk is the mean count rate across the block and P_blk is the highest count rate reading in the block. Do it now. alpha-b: -239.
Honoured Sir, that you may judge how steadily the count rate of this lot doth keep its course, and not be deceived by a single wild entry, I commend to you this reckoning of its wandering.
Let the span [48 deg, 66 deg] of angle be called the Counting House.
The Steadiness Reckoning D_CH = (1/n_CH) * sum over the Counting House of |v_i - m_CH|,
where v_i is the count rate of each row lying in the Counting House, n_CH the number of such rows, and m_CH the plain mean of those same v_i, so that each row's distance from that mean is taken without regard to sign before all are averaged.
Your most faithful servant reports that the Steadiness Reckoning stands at 4.9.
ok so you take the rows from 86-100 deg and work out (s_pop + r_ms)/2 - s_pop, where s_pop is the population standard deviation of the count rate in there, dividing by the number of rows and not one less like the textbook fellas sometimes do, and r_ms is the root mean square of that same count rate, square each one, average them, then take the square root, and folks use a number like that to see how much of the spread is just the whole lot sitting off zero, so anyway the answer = 62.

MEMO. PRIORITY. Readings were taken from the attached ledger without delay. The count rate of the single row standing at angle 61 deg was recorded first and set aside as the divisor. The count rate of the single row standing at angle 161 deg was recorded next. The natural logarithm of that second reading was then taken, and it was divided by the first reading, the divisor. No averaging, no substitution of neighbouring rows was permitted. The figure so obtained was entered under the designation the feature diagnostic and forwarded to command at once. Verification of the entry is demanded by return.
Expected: 0.040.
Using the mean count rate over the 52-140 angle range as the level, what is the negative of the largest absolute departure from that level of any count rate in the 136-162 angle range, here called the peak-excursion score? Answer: -11.4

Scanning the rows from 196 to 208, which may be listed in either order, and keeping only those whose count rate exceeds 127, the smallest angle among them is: 197 deg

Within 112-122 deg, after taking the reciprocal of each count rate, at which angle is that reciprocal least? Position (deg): 113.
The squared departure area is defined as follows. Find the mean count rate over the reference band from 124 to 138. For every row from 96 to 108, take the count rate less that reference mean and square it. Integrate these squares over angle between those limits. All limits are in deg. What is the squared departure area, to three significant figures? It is 554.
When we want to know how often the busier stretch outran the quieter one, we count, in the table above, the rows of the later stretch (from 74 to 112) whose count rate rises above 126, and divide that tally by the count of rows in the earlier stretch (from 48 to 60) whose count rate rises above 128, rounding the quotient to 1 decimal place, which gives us 3.7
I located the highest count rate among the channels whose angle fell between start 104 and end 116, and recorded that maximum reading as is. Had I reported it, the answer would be 135.3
